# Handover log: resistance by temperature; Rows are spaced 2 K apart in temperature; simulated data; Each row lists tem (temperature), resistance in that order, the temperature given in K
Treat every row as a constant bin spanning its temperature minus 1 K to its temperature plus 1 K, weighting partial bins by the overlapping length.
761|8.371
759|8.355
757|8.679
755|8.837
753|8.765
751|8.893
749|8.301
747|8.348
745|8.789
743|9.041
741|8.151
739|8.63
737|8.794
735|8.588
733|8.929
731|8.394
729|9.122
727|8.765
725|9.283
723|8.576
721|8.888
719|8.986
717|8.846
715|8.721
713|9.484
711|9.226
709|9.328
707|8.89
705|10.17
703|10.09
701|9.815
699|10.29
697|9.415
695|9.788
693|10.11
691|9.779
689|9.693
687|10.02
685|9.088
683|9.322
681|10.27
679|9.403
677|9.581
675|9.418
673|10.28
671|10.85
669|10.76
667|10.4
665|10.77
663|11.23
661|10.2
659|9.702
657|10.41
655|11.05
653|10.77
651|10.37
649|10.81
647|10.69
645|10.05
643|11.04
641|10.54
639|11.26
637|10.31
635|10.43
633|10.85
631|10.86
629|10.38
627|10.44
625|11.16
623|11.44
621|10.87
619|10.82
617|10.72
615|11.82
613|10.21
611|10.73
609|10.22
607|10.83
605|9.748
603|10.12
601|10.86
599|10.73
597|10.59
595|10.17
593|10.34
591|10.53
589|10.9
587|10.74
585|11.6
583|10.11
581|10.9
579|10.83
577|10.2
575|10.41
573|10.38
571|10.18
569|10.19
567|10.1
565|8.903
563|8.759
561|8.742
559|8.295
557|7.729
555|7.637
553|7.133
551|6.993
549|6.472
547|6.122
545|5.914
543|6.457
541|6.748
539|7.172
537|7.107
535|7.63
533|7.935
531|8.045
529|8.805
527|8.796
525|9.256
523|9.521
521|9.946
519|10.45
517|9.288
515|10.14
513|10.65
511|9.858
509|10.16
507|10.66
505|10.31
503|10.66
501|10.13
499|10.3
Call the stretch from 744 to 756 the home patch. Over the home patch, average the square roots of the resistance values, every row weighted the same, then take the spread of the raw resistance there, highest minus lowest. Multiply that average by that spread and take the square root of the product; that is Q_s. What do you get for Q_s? 1.3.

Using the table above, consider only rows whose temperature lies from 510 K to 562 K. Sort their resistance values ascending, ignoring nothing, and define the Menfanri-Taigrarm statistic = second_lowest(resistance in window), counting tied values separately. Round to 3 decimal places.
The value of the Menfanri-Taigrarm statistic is 6.122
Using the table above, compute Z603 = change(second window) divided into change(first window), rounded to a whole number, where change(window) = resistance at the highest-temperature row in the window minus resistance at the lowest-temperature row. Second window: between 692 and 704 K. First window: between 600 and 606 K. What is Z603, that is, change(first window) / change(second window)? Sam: 56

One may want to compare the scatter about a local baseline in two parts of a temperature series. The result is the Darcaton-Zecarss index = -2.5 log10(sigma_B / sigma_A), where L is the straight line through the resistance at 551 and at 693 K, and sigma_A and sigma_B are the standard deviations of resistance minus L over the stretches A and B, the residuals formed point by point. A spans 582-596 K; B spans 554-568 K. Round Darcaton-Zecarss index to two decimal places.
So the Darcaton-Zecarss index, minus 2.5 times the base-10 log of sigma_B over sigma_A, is -0.31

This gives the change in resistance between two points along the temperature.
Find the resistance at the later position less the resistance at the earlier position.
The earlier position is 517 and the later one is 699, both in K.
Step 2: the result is 1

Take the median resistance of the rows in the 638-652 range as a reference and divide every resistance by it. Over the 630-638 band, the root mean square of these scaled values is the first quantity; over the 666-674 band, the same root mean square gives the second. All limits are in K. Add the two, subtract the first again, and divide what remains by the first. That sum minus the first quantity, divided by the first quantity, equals 1.00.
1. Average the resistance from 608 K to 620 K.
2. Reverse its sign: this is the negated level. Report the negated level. -10.8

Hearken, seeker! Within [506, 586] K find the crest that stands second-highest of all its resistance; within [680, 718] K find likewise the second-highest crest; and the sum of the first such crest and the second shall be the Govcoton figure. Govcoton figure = 21.17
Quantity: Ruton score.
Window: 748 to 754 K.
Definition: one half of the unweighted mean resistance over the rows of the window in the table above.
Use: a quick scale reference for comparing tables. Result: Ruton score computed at 4.33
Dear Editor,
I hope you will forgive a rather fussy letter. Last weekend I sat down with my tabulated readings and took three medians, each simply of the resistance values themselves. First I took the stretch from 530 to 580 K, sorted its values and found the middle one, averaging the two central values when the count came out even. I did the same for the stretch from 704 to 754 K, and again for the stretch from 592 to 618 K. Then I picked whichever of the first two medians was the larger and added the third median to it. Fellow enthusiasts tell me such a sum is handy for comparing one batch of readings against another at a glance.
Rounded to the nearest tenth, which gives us 19.4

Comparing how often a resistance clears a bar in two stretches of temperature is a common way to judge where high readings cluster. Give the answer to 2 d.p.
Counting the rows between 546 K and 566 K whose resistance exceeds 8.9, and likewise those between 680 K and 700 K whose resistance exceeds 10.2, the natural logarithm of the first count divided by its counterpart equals -0.69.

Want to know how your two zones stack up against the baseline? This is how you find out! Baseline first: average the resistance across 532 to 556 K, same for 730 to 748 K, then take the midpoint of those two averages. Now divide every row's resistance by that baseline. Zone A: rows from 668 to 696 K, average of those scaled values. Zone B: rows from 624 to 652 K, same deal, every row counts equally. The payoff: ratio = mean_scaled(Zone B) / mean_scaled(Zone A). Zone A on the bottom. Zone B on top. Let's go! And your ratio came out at 1.08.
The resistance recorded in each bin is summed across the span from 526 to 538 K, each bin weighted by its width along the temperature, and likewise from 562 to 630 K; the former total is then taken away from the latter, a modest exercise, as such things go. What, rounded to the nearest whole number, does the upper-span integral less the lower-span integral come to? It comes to 617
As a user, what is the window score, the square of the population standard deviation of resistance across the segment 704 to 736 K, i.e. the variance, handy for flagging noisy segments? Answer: 0.17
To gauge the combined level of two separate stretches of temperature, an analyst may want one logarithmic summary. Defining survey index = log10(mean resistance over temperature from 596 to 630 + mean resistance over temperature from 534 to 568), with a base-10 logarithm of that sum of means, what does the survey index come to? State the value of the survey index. 1.260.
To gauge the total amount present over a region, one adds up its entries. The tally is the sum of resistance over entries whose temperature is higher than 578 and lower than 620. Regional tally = 224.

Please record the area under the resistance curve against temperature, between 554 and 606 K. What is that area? 519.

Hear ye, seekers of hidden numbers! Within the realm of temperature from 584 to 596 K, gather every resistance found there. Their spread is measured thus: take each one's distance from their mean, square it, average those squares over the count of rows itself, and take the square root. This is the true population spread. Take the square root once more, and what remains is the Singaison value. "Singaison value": 0.68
